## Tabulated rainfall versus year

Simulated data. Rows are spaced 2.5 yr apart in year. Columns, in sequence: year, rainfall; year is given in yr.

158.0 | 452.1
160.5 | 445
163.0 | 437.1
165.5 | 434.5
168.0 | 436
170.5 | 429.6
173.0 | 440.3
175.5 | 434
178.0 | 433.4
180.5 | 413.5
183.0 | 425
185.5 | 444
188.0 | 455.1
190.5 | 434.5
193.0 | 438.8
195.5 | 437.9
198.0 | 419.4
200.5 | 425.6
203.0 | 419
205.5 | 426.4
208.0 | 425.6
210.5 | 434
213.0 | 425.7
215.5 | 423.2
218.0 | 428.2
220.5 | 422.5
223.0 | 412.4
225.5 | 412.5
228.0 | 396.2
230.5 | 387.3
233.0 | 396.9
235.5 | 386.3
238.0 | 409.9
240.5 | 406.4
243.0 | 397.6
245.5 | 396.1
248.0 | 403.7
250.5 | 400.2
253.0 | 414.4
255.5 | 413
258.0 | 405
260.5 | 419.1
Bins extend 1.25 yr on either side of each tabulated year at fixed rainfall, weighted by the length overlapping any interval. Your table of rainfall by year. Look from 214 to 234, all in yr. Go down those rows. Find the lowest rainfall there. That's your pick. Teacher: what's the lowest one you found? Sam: 387.3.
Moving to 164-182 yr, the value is 413.5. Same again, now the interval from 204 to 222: 422.5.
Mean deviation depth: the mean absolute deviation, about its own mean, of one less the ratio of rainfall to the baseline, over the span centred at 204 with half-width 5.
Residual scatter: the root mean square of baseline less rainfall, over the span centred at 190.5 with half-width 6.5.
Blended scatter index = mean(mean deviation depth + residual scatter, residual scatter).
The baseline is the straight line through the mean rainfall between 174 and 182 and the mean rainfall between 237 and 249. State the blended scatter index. 21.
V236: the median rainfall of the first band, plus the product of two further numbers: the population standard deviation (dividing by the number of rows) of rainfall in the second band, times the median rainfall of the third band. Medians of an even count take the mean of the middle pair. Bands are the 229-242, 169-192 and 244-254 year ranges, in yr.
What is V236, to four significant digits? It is 4850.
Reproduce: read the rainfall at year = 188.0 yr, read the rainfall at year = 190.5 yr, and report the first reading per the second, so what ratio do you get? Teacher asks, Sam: 1.05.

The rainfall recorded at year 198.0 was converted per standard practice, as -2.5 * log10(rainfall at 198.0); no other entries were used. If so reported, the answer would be -6.557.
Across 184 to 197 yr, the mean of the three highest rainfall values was 446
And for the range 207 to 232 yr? 429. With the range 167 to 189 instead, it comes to 446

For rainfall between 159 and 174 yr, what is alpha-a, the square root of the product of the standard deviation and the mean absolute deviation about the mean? 4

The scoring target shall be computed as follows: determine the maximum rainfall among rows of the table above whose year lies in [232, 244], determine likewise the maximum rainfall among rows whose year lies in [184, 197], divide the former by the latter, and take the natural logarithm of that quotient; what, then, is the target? -0.10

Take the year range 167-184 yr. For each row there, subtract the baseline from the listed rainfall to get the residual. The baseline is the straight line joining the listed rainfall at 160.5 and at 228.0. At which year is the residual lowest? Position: 180.5 yr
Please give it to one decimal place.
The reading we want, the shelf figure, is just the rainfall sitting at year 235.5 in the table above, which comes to 386.3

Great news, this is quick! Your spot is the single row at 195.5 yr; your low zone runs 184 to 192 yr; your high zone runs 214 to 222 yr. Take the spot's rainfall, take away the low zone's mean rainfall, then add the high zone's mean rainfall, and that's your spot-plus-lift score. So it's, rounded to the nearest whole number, 418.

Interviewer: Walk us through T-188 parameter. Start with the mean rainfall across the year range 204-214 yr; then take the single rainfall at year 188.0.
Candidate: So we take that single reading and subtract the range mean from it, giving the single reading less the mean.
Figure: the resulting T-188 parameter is 27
